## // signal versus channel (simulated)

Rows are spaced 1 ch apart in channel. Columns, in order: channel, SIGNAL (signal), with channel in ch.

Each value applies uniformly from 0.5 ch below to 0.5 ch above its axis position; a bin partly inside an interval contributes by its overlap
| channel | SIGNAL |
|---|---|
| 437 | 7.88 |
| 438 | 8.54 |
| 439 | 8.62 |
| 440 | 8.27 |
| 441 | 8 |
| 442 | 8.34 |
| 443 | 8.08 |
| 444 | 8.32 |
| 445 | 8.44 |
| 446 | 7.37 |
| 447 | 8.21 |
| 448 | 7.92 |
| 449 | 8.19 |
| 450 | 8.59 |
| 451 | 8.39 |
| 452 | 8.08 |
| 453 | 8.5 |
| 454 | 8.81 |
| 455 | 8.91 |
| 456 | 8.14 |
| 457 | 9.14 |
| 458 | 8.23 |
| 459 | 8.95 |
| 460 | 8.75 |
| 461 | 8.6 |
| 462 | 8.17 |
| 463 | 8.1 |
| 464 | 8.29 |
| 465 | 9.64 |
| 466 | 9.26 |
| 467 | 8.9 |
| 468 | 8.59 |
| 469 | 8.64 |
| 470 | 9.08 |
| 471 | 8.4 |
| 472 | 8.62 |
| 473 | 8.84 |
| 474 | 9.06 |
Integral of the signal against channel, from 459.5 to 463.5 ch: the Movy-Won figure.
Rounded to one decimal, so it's 33.6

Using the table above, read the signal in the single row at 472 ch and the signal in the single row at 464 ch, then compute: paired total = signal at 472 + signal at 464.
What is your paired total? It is 16.9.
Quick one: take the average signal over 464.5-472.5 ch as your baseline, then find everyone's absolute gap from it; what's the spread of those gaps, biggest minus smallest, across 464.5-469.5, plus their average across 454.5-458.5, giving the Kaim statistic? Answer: 1.2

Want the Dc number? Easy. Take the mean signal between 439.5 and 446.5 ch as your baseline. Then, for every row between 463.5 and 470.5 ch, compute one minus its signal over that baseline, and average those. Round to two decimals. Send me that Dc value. -0.10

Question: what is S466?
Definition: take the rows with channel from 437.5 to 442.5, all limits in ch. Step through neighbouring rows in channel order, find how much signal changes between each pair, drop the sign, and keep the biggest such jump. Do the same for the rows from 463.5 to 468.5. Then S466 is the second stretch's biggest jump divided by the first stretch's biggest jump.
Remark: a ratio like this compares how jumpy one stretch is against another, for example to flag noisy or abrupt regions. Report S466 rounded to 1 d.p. 3.9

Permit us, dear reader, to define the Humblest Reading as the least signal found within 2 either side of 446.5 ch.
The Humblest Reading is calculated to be 7.37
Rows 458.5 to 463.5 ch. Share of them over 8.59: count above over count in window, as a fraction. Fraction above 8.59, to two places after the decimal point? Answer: 0.60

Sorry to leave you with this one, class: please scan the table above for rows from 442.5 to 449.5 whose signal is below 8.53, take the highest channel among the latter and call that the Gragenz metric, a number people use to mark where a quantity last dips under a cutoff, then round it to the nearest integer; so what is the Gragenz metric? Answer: 449 ch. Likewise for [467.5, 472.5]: 471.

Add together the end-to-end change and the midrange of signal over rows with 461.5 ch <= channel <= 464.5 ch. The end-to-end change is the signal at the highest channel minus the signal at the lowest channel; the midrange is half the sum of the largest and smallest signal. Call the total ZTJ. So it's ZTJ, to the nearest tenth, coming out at 8.3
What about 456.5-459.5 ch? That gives 8.5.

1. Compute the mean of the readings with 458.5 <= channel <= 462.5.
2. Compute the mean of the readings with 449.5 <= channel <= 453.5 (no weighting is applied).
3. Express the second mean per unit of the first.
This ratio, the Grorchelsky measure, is 0.97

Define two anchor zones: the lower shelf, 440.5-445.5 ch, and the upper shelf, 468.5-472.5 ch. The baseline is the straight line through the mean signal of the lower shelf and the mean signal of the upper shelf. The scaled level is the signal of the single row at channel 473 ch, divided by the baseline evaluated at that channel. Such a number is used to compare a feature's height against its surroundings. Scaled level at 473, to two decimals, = 1.01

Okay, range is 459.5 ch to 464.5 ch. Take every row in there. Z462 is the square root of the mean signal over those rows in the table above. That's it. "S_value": 2.90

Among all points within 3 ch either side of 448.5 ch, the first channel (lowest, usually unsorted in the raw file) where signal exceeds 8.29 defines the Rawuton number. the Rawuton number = 450 ch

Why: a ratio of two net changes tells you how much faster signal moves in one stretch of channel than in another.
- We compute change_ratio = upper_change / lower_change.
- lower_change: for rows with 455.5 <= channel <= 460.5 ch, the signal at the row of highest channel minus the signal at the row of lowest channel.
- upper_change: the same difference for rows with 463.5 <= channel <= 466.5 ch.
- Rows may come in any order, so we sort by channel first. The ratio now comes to 1.6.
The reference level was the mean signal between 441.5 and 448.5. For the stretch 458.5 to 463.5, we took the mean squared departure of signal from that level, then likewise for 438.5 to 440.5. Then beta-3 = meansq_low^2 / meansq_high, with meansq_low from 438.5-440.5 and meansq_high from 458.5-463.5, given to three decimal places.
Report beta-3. 0.081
